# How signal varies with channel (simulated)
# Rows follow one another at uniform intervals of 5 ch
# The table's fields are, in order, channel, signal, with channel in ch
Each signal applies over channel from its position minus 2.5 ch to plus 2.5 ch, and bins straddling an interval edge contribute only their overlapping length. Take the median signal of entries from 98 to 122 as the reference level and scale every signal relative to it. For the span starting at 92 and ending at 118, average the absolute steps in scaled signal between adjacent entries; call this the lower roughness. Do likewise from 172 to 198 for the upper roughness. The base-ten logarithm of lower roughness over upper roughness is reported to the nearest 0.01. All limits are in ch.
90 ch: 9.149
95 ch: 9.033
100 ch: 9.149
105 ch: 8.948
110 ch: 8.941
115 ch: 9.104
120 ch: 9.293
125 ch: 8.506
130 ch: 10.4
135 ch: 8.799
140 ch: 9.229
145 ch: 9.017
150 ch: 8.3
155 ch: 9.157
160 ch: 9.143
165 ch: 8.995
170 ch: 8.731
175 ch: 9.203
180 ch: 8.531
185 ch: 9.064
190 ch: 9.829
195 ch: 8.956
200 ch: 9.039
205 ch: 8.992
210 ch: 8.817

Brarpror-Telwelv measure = -0.77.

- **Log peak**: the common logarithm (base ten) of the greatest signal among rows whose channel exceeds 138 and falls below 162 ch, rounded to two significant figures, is 0.97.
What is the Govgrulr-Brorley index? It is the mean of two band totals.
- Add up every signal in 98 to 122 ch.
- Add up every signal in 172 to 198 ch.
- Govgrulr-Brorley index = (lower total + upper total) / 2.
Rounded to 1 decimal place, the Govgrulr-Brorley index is 45.5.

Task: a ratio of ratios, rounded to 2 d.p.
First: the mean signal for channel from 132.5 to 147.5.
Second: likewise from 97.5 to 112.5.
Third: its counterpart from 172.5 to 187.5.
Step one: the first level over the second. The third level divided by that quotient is 8.93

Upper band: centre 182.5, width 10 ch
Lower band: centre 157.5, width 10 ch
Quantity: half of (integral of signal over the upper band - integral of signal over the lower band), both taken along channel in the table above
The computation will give -1.8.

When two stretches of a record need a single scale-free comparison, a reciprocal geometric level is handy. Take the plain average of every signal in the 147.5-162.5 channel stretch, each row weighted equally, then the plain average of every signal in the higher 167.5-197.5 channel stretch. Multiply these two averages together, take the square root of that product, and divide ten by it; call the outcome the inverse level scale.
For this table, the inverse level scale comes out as 1.12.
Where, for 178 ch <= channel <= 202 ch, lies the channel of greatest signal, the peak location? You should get 190 ch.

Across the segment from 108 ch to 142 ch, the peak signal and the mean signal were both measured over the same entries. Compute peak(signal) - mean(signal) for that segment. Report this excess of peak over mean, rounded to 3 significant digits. 1.22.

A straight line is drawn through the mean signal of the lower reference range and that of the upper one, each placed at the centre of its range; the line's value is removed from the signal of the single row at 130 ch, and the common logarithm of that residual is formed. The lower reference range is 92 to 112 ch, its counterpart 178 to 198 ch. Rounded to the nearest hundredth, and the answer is 0.13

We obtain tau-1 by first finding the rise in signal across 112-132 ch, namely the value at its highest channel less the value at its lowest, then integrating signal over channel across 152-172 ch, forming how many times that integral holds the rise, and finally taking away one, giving 138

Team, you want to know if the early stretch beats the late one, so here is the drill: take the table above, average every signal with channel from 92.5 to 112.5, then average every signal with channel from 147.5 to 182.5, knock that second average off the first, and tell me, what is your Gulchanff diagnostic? 0.15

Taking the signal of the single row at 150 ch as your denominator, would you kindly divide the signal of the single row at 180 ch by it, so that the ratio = 1.03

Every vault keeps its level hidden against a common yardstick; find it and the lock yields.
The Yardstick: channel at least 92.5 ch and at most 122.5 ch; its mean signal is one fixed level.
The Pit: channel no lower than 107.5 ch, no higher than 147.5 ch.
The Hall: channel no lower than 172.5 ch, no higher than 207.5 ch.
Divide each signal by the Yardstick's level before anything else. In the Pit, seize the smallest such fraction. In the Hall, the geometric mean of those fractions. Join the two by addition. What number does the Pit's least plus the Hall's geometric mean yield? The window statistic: 1.94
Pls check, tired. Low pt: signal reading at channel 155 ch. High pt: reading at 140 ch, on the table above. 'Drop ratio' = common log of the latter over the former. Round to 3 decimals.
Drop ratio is 0.003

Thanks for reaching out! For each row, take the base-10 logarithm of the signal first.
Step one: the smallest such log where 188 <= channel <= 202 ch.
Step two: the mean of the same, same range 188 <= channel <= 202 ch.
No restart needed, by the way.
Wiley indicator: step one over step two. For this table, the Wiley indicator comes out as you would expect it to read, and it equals 0.985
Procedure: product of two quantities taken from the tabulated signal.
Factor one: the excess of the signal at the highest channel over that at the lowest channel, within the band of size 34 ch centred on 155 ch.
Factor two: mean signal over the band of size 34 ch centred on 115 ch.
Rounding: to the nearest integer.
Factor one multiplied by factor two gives -5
